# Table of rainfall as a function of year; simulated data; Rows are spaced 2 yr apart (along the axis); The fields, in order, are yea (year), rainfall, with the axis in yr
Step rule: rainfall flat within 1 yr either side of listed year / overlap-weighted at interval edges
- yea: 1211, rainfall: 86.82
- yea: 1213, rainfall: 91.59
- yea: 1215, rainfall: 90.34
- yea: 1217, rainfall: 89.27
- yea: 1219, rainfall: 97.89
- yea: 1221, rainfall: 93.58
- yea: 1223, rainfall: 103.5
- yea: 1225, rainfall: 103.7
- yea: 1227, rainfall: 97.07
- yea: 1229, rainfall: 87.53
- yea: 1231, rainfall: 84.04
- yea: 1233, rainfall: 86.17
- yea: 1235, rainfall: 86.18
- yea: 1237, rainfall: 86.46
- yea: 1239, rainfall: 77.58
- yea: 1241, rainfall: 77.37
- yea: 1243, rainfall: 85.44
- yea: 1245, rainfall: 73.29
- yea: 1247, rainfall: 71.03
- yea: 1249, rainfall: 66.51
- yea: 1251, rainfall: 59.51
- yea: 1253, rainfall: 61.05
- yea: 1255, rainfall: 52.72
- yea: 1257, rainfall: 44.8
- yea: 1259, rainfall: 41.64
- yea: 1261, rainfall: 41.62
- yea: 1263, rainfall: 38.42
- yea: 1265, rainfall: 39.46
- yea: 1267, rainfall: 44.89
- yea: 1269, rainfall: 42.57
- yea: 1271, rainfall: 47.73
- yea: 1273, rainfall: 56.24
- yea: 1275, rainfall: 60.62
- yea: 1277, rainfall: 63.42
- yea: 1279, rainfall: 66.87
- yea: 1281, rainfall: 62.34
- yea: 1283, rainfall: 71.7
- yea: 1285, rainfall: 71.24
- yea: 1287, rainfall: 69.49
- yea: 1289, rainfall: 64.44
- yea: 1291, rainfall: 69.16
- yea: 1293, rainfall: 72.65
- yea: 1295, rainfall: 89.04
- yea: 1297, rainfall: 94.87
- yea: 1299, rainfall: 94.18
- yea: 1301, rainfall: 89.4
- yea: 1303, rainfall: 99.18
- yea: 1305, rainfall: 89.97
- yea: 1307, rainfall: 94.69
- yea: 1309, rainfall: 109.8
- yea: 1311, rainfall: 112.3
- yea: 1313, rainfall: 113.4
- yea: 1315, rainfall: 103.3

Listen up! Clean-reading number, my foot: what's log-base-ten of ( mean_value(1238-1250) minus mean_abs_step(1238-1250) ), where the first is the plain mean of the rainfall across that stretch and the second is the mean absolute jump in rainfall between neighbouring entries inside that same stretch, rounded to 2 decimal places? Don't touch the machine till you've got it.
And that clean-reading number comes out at 1.84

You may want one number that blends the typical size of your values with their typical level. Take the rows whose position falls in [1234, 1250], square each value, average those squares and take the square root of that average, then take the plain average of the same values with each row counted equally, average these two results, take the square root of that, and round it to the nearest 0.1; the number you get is 8.8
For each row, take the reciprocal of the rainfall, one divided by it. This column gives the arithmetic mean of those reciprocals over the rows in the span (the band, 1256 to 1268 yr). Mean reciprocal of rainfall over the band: 0.0240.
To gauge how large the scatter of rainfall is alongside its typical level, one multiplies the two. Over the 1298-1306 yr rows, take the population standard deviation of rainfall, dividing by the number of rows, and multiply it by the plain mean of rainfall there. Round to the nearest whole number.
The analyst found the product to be 366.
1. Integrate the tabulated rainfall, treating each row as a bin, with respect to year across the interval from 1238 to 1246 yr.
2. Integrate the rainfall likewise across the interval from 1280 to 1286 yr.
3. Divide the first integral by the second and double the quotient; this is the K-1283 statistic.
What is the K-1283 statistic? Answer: 3.1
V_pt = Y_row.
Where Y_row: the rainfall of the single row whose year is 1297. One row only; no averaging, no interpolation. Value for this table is 94.87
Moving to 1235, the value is 86.18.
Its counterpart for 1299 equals 94.18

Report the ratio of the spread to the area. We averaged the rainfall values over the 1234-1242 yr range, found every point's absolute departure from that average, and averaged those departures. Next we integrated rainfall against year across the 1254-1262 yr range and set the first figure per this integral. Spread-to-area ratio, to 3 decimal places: 0.012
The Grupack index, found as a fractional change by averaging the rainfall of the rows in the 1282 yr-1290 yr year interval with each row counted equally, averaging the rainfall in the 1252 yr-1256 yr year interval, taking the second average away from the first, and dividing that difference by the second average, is 0.22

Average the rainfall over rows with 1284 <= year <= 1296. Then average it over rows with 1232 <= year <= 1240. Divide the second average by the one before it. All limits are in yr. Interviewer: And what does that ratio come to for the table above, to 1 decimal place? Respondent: 1.2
